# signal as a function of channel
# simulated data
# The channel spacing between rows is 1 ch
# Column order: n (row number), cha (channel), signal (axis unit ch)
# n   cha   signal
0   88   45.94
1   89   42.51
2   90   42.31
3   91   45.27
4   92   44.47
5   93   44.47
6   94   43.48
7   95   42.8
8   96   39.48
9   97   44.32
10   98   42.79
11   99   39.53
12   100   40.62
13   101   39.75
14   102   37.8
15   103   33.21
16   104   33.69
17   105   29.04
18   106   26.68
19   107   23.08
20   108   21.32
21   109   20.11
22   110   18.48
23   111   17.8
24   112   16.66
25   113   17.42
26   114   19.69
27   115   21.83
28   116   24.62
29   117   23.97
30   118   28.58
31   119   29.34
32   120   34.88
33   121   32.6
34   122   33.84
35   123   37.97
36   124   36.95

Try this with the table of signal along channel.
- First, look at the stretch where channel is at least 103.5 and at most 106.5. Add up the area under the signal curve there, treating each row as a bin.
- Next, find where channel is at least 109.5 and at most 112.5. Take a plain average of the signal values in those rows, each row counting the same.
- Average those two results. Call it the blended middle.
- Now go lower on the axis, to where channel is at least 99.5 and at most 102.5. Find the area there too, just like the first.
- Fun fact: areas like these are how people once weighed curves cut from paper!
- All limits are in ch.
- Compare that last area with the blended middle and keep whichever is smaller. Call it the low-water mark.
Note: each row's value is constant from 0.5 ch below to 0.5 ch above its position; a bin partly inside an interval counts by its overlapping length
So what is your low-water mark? 54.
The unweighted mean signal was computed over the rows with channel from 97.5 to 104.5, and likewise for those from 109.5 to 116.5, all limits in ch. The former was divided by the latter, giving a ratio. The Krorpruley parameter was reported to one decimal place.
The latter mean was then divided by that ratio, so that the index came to 10.0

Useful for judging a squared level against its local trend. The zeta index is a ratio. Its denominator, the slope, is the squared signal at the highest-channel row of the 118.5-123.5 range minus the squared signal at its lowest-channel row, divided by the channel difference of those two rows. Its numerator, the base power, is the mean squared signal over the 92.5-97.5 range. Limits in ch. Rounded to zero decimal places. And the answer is 13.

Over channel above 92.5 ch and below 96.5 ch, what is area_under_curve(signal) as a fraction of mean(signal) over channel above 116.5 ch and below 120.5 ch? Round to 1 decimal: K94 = 5.8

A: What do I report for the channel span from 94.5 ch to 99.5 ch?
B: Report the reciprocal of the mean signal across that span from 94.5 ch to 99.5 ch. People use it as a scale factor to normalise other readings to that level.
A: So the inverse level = 0.024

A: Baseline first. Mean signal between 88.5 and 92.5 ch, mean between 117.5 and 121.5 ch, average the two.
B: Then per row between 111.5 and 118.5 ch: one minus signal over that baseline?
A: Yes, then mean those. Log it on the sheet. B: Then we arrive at 0.4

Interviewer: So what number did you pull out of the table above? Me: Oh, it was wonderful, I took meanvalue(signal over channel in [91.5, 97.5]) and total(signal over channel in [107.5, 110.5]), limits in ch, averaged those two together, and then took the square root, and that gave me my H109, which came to 7.2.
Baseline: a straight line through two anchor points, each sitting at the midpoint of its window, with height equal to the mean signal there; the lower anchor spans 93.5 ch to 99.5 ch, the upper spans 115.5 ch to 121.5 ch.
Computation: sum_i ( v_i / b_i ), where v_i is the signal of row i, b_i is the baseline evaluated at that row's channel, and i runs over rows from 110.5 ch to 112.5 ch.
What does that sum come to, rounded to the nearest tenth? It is 1.0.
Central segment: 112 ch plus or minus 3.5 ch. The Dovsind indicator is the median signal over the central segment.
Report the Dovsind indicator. 18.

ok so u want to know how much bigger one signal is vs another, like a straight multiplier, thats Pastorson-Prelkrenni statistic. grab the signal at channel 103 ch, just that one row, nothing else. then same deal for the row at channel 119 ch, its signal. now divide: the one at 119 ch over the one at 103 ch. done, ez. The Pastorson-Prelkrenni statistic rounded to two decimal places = 0.88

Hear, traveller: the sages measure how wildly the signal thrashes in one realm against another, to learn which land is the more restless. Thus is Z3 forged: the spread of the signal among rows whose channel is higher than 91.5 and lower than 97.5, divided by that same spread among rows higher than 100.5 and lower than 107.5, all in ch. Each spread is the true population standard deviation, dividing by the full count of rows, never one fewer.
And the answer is 0.32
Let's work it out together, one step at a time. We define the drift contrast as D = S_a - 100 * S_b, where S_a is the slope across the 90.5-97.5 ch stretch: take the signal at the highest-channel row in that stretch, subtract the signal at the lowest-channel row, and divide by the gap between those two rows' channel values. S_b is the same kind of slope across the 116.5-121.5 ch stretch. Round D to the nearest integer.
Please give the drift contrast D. -216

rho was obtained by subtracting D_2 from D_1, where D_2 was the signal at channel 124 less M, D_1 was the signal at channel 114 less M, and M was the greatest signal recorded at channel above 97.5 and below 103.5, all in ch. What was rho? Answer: -17.3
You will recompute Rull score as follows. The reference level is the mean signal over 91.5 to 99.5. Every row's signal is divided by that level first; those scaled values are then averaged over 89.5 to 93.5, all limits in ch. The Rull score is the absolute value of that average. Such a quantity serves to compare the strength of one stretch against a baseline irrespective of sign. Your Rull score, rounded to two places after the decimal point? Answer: 1.03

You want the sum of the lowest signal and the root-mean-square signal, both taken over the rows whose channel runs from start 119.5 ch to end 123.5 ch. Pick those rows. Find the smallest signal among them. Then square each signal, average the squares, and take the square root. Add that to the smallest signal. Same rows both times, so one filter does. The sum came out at 67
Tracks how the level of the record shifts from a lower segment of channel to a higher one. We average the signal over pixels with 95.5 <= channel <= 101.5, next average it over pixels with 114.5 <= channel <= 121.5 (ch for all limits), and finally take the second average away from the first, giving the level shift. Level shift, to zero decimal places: 13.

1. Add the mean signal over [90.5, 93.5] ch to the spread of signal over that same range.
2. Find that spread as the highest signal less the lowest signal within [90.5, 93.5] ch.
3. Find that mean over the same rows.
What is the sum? 46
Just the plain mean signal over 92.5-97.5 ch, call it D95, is 43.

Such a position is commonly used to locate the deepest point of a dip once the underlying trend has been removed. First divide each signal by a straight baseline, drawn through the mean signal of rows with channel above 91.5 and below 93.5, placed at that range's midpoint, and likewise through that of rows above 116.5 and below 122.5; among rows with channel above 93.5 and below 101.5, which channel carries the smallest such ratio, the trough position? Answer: 96 ch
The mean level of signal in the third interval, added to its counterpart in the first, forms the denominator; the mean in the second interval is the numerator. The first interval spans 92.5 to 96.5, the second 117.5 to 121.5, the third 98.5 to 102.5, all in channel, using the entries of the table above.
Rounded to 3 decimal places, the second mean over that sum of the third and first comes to 0.382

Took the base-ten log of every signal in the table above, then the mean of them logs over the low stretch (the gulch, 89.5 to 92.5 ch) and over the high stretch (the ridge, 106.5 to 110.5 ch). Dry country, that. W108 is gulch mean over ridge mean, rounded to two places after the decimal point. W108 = 1.25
